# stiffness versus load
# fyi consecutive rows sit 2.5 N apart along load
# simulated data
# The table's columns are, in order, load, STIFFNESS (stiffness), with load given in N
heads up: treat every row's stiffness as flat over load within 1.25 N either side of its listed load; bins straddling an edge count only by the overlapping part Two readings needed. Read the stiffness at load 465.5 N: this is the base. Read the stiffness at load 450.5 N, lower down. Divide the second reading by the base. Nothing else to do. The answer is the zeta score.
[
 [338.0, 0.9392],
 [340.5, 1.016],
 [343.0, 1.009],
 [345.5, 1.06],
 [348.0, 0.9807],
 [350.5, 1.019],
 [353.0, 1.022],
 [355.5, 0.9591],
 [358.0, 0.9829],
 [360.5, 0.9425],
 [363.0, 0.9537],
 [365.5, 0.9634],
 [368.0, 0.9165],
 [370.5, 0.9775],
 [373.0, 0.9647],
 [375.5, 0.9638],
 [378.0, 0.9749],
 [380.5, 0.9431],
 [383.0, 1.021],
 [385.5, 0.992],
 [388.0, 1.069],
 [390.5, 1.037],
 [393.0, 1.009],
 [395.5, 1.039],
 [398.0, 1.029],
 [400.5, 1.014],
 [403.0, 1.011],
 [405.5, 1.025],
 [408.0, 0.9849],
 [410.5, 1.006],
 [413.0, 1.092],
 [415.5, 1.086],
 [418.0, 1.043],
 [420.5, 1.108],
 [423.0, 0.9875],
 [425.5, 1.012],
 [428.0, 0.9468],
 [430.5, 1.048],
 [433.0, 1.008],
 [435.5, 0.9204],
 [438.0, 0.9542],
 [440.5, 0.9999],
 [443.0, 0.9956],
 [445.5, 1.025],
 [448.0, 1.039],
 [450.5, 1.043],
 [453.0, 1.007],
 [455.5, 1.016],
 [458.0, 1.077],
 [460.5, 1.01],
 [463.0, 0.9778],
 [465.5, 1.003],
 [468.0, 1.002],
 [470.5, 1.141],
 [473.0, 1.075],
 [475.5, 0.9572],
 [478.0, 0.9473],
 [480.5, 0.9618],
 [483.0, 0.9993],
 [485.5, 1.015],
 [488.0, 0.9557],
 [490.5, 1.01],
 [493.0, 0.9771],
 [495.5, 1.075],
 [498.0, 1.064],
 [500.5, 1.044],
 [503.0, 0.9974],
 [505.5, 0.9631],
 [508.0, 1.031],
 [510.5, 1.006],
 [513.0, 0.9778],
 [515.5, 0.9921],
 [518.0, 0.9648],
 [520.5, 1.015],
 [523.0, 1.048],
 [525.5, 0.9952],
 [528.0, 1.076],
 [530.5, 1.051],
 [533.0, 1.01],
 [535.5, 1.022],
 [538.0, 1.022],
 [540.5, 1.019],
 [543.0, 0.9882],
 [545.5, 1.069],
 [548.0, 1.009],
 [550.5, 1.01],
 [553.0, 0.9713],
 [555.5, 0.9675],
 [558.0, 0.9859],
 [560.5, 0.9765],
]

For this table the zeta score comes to 1.04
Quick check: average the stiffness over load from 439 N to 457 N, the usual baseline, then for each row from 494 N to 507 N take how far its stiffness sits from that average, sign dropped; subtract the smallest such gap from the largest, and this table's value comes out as 0.037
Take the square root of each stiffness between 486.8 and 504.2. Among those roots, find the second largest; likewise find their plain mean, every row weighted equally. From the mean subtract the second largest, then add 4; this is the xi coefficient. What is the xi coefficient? 3.98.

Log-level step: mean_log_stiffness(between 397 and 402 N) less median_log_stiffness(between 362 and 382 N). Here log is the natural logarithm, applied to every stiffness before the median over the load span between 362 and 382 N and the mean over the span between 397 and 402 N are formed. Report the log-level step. 0.06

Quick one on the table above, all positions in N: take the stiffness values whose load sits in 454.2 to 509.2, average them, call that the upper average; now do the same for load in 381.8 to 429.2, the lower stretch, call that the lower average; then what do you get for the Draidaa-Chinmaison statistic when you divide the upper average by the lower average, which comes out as 0.99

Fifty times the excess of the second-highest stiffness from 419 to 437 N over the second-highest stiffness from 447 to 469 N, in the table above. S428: 0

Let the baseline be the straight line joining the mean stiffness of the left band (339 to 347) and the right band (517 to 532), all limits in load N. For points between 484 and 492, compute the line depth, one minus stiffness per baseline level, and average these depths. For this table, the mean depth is 0.031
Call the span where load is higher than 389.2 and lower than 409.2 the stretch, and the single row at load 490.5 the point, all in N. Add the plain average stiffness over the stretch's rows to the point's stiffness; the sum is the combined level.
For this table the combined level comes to 2.03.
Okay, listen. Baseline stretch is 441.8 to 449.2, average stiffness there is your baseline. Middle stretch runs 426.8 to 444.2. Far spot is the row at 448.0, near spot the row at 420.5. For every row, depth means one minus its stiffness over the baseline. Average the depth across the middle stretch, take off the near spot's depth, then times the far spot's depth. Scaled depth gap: -0.0023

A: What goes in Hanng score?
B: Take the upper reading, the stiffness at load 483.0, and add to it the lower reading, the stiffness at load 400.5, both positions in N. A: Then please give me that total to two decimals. 2.01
